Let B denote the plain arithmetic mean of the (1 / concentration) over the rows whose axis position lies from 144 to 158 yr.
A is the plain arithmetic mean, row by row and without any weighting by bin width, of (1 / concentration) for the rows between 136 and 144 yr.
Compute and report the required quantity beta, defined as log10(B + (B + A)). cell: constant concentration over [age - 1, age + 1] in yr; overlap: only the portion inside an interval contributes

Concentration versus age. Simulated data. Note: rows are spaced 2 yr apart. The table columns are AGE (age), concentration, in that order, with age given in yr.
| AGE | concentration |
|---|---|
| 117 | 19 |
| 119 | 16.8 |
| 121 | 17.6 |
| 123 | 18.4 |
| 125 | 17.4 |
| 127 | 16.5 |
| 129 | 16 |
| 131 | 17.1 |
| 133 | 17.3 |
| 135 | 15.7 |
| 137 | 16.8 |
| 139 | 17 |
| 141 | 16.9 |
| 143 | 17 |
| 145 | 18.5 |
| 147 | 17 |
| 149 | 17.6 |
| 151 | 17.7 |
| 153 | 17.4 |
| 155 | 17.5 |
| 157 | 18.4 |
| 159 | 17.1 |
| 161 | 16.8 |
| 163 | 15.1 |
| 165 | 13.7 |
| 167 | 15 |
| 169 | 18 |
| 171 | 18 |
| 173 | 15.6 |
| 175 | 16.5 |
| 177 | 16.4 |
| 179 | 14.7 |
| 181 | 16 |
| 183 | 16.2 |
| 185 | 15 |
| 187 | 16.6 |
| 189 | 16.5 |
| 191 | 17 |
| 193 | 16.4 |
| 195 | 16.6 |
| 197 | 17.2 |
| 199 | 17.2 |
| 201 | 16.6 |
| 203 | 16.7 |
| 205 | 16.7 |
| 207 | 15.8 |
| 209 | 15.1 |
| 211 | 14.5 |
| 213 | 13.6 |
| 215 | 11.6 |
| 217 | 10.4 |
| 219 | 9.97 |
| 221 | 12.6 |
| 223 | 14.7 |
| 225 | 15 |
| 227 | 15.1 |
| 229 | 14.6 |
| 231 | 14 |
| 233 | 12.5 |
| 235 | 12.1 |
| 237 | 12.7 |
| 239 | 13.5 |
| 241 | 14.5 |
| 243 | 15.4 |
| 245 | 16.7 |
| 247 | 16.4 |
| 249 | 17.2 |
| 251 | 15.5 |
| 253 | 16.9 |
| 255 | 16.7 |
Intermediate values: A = 0.0591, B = 0.056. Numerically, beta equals -0.76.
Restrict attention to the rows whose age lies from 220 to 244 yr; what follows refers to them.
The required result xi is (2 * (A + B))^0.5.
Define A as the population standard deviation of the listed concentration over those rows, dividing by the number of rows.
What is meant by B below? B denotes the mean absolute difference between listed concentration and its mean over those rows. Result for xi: 2.1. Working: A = 1.11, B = 1.0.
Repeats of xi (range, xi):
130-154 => 1.5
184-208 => 1.4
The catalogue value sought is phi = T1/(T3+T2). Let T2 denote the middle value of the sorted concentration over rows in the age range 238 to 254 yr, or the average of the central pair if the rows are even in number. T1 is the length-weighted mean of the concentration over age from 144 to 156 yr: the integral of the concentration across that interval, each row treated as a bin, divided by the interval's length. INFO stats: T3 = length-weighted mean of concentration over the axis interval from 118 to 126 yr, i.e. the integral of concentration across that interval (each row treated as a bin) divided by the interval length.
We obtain 0.526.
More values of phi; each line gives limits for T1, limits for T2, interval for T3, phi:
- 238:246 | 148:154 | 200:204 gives 0.439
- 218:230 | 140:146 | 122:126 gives 0.391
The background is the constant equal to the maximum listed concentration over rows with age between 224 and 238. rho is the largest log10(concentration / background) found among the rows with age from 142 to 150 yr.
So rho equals 0.09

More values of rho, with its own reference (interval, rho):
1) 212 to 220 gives -0.05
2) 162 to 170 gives 0.08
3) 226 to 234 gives 0.00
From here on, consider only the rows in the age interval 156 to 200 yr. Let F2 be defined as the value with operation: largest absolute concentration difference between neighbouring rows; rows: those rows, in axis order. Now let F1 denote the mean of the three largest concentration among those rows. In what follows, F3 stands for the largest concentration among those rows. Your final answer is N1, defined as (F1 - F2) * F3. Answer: 278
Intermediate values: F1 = 18.1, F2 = 3.0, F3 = 18.4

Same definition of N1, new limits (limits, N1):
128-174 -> 283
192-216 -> 259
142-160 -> 309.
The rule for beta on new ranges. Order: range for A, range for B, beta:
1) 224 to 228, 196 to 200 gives -0.74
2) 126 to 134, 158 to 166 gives -0.72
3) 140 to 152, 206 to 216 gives -0.70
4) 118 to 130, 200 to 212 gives -0.73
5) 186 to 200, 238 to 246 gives -0.71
